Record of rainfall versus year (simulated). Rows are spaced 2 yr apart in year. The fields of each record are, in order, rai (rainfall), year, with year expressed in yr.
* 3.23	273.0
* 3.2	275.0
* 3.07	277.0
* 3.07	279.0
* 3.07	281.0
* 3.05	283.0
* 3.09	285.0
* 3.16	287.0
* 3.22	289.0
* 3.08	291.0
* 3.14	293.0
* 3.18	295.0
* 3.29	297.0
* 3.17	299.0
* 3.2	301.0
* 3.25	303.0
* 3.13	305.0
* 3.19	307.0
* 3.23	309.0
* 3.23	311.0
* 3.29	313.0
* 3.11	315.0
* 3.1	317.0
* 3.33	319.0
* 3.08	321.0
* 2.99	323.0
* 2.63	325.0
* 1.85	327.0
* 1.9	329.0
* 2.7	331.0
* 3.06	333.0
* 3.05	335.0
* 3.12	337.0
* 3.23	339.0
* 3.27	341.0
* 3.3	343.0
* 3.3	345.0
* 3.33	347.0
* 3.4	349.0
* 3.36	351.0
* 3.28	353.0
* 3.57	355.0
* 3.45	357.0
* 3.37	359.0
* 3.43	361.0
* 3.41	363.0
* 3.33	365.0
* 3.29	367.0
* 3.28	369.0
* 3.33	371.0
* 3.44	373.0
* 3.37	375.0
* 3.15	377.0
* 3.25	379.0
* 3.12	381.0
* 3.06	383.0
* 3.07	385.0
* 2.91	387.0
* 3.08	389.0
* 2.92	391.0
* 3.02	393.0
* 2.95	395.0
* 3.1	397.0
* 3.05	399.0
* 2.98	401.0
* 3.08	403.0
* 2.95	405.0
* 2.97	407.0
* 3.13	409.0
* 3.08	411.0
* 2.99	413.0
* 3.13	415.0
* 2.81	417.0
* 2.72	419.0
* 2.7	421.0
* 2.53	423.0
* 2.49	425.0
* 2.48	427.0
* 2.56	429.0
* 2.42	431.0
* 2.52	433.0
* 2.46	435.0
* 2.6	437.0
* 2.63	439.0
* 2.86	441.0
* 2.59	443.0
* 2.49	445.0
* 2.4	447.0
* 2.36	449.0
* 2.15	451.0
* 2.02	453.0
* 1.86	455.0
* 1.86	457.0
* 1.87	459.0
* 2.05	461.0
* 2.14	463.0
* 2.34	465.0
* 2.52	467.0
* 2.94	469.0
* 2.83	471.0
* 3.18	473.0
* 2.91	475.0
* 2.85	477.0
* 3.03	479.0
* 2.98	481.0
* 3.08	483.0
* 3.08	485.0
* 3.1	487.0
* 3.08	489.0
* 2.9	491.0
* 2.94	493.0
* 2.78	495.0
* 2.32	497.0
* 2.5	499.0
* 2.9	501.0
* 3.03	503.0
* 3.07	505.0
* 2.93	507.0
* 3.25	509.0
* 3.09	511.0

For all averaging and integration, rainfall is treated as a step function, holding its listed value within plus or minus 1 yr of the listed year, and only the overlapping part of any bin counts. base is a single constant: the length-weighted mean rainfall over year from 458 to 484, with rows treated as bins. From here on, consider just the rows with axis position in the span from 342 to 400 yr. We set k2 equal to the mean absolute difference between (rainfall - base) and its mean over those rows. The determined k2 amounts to 0.15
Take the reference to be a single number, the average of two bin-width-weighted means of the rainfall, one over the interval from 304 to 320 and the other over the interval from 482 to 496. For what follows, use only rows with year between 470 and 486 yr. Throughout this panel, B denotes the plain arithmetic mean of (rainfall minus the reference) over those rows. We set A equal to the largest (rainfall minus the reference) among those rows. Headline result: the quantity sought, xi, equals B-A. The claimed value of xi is -0.19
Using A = 0.08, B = -0.1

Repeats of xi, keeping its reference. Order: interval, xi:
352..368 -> -0.18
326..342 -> -0.50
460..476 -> -0.57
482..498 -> -0.19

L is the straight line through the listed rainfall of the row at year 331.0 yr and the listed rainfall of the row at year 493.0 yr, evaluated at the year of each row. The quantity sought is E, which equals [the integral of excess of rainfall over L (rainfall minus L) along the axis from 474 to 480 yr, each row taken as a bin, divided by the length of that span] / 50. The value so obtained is 0.0003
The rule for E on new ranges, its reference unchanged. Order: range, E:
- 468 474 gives 0.0015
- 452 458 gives -0.0194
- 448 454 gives -0.0140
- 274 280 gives 0.0099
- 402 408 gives 0.0038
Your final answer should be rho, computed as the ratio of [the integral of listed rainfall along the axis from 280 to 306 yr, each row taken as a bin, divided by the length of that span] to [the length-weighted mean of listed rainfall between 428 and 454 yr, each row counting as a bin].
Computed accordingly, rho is 1.3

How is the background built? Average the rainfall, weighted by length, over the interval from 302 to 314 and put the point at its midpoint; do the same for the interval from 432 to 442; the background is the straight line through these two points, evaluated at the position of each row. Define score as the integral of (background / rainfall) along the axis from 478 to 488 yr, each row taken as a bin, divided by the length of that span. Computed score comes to 0.79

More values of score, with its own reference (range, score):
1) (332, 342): 0.98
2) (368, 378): 0.88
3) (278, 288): 1.08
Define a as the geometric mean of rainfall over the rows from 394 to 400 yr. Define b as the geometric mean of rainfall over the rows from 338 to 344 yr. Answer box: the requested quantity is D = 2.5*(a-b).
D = -0.6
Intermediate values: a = 3.03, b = 3.3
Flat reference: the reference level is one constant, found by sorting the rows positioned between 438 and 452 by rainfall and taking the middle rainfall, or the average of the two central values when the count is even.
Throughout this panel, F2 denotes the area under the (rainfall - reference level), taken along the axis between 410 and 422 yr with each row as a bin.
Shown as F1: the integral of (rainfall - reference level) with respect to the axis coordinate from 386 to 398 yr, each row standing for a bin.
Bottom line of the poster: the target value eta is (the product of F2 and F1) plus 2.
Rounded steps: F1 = 6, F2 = 5.0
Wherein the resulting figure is 32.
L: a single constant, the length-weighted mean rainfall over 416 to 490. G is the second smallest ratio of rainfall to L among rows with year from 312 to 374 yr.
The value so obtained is 0.74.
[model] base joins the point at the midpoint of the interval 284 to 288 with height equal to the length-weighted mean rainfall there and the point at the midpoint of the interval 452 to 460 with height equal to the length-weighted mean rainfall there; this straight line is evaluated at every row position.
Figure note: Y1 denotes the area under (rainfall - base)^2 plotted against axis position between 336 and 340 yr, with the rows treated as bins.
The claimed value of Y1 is 0.7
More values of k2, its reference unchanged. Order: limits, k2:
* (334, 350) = 0.09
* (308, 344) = 0.31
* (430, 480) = 0.30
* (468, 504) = 0.15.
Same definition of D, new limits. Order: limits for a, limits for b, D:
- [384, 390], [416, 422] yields 0.7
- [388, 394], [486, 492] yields 0.0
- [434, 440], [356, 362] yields -2.1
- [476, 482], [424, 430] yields 1.1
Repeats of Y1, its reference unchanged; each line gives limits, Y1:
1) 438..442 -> 2.2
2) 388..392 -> 1.6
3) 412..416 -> 3.0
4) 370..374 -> 3.1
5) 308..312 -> 0.3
